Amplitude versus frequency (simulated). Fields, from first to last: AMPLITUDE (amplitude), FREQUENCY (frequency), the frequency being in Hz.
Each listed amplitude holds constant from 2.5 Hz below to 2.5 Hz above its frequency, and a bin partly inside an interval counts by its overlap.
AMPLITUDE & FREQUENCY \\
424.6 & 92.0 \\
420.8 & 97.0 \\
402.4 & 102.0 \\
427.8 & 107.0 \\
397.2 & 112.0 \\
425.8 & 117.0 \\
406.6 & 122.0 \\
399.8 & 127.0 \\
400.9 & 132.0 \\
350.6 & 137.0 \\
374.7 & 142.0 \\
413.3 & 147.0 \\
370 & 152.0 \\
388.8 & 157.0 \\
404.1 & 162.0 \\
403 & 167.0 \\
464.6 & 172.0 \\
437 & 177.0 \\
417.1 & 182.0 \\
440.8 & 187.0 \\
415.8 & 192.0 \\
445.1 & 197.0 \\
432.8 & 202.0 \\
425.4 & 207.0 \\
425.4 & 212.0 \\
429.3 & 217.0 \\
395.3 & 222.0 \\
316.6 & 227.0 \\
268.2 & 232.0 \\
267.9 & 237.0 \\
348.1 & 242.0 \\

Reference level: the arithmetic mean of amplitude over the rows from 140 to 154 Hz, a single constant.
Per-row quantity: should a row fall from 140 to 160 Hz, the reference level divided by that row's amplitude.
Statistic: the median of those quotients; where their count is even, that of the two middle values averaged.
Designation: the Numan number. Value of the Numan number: 1.01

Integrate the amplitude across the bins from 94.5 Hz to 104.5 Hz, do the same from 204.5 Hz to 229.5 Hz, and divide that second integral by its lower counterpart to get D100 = 2.4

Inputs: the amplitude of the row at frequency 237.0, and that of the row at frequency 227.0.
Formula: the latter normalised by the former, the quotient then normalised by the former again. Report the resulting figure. 0.0044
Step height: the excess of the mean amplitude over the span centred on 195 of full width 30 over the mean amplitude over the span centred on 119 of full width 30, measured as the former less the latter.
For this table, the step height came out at 20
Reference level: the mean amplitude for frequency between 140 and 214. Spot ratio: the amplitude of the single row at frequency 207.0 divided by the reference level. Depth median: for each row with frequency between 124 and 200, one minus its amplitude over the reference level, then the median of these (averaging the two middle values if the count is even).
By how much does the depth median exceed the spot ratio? -0.99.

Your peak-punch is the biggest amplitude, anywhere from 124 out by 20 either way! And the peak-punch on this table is 427.8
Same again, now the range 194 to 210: 445.1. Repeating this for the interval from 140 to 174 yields 464.6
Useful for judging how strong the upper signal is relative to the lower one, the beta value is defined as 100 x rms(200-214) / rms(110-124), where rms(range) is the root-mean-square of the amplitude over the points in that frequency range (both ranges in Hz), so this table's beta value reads 104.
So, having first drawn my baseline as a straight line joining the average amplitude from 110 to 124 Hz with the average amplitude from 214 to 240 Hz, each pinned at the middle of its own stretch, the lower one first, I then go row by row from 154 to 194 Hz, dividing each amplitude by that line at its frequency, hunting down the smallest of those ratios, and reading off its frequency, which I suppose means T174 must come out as 157.0 Hz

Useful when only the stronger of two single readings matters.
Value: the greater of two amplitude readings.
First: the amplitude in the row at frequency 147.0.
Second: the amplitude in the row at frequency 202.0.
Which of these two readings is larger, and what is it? 433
